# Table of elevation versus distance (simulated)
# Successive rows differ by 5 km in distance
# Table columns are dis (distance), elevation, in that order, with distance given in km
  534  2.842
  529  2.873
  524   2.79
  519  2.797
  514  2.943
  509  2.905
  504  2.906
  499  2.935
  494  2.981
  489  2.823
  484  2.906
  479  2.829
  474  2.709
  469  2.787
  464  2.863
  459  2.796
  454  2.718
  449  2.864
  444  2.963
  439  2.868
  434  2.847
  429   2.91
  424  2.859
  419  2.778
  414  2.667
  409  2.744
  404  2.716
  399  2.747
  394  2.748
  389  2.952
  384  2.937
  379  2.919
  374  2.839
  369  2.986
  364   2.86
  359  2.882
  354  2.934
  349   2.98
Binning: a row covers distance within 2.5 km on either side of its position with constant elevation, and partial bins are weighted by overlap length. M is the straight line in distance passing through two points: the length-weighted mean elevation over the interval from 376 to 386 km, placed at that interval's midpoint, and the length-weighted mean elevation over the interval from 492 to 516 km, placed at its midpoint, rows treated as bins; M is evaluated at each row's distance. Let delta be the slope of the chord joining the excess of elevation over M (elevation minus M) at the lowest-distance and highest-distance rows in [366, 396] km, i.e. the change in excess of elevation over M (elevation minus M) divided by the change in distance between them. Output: -0.010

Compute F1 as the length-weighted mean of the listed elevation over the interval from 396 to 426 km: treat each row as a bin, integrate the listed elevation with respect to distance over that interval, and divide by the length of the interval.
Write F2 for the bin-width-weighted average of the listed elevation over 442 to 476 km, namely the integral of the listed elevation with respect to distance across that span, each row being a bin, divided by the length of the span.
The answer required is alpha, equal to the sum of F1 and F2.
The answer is 5.56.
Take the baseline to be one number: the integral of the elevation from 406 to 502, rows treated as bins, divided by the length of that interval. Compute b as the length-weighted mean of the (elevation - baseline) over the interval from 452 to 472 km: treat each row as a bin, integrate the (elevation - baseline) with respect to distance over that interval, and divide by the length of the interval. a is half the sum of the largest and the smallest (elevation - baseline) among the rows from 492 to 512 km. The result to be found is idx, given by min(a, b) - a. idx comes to -0.152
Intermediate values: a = 0.11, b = -0.04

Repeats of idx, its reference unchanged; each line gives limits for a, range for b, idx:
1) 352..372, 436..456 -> -0.067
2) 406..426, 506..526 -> 0.000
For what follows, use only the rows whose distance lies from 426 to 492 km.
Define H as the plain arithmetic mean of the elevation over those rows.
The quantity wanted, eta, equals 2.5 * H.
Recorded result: 7.09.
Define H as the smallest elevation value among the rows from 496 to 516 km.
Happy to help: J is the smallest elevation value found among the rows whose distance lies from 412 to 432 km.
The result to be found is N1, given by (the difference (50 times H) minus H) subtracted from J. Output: -140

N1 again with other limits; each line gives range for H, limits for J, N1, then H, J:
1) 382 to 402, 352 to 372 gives -132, 2.747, 2.86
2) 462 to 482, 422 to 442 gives -130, 2.709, 2.847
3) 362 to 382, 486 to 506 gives -136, 2.839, 2.823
